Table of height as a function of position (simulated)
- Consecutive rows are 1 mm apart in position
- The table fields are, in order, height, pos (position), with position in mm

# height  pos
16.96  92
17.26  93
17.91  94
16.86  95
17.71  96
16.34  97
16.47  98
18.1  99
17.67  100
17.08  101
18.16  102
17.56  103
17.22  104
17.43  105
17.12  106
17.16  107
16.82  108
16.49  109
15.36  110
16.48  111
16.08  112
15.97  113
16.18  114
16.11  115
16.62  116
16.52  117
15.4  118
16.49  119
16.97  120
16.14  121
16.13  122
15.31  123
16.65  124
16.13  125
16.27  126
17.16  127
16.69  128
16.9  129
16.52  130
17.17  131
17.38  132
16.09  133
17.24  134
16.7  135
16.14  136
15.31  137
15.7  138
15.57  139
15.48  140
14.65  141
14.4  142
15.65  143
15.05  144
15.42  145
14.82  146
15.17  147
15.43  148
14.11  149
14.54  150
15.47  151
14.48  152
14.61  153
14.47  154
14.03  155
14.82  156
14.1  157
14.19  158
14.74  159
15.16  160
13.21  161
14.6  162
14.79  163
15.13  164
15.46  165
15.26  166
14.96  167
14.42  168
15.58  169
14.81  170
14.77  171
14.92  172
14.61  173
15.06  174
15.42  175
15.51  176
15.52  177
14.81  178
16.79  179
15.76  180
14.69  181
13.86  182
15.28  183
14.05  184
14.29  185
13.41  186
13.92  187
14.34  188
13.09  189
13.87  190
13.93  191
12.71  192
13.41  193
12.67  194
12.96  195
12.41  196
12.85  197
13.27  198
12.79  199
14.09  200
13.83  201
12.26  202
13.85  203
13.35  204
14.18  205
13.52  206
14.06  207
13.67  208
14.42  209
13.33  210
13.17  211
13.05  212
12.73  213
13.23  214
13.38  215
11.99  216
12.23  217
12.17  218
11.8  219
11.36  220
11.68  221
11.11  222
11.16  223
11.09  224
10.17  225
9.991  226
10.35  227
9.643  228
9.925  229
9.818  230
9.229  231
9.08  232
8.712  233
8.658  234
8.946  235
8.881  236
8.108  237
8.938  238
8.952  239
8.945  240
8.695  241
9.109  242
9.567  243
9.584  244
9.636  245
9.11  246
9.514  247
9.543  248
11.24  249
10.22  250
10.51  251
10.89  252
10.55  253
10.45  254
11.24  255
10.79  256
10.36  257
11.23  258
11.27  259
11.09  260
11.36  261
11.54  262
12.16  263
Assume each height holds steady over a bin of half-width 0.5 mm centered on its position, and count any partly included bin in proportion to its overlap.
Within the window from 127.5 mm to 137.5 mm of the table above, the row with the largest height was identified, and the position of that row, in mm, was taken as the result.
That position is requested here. 132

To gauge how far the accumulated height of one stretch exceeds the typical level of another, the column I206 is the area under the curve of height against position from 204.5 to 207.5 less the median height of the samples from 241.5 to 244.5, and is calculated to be 32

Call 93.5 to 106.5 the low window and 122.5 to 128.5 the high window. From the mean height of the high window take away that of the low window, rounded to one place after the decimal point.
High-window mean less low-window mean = -1.0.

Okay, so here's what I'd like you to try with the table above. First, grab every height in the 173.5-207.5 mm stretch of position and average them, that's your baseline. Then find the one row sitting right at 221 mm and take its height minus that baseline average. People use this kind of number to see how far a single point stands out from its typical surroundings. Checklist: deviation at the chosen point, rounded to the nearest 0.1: -2.3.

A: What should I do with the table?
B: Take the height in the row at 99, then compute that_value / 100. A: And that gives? 0.18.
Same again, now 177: 0.16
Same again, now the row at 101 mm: 0.17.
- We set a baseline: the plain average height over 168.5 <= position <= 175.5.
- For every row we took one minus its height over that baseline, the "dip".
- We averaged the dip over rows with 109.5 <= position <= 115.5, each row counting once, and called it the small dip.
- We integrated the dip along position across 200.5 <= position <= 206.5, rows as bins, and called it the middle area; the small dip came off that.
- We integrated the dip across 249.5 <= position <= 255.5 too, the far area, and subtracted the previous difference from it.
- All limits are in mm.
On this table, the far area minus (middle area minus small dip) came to 1.1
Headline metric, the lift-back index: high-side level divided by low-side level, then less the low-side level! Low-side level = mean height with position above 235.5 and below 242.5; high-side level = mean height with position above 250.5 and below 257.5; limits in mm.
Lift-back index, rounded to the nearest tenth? -7.6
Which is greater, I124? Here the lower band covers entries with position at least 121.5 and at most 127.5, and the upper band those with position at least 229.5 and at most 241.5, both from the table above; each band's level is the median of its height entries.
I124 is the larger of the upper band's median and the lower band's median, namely 16.2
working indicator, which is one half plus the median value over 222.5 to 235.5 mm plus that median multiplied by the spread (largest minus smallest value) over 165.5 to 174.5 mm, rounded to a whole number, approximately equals 22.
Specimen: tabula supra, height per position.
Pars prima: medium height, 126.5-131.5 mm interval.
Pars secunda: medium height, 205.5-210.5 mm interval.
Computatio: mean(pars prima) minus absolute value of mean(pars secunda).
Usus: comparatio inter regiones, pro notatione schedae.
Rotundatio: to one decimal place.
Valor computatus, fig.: 3.1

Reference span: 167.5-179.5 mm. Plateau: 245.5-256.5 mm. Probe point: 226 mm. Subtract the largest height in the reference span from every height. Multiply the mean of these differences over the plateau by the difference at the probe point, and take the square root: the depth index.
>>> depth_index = 6.6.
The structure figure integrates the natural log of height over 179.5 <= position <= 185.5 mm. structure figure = 16.1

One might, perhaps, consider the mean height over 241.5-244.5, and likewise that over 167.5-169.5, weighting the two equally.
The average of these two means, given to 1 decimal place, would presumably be 12.2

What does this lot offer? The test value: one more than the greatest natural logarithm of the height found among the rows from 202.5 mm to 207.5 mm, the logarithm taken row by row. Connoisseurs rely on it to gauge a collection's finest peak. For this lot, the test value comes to 3.65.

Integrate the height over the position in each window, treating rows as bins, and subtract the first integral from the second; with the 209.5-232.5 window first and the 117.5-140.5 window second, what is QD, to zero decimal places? 114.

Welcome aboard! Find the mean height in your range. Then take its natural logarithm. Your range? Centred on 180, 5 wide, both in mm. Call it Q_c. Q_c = 2.72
